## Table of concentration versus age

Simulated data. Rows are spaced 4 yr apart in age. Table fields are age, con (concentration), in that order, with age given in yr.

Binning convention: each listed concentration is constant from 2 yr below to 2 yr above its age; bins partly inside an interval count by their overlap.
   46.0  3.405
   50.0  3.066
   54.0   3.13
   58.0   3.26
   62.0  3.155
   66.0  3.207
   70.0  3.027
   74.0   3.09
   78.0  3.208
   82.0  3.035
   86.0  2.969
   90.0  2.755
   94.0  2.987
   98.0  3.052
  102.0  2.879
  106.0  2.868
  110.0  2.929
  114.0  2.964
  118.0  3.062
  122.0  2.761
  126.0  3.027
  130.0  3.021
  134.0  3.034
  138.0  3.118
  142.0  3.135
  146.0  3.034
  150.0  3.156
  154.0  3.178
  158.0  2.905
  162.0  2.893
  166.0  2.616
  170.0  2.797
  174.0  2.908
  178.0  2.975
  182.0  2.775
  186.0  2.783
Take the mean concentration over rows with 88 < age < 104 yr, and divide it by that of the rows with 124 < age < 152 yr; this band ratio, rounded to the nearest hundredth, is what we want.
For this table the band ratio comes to 0.95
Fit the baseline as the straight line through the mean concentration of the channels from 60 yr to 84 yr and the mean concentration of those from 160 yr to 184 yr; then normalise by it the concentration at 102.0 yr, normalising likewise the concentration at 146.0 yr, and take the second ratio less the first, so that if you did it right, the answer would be 0.10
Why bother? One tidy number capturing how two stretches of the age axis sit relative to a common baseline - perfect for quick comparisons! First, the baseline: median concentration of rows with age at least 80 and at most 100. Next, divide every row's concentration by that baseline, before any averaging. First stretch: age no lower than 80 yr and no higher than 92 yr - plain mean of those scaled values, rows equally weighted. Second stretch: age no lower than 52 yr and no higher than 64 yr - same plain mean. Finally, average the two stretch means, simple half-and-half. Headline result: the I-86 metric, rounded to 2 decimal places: 1.02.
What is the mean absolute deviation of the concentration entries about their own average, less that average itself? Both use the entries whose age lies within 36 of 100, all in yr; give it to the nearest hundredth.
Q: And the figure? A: -2.90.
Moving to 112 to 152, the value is -2.96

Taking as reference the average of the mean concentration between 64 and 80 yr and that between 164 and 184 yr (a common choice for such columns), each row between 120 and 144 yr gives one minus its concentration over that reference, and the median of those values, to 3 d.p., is -0.019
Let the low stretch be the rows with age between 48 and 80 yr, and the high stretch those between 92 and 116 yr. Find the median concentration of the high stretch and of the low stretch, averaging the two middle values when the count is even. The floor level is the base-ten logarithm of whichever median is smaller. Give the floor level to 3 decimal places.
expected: 0.469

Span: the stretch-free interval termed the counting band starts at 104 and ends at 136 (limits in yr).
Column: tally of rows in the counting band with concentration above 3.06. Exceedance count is 1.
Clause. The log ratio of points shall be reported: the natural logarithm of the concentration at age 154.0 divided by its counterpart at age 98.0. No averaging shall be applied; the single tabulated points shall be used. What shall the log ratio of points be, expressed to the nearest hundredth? 0.04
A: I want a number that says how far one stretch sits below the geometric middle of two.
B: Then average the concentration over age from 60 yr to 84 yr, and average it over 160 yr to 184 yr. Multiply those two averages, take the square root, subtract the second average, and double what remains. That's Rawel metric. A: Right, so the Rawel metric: 0.29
